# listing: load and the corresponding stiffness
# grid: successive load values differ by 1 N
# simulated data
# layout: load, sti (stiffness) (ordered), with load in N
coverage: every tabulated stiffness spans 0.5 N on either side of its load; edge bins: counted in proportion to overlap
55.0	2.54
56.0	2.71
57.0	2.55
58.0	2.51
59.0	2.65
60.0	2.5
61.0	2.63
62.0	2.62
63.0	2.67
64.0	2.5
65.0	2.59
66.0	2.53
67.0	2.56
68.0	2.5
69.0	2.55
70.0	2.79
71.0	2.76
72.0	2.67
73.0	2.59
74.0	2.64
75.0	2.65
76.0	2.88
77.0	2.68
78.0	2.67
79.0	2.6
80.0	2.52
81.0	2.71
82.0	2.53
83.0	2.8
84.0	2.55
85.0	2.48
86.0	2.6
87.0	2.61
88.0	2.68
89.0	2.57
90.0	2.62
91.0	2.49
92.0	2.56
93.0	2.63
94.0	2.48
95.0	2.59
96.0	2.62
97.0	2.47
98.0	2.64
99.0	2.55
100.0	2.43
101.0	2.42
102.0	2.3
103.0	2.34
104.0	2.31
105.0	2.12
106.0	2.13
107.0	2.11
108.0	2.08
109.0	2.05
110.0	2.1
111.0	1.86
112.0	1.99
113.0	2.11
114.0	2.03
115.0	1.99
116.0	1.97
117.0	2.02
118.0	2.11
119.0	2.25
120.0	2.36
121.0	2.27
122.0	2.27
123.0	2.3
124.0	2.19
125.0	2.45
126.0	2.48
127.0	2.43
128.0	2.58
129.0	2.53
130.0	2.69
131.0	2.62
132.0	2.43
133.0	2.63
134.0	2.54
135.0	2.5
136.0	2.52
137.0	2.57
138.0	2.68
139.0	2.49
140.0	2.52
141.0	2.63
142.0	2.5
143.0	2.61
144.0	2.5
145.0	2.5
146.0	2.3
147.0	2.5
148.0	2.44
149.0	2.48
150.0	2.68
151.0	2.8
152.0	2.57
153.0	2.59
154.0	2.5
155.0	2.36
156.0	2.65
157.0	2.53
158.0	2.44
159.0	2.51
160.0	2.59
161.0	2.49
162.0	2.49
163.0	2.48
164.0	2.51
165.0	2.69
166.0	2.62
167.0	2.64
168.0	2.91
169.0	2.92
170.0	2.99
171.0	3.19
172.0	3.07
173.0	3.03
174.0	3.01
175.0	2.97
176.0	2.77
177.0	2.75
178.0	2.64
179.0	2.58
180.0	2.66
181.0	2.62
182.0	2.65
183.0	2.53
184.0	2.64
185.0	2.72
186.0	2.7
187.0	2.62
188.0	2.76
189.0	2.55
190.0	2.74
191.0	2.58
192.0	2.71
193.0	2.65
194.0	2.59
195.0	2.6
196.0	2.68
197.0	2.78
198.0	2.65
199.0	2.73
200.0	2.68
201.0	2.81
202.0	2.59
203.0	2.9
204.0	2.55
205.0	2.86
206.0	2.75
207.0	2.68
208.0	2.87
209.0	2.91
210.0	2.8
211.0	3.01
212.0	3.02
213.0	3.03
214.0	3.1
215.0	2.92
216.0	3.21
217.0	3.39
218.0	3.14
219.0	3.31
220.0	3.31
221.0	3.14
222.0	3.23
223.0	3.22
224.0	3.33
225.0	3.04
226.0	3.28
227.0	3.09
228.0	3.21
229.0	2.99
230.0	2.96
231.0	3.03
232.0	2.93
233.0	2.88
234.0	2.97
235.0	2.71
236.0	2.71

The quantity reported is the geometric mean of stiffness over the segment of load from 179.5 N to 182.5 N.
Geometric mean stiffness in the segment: 2.6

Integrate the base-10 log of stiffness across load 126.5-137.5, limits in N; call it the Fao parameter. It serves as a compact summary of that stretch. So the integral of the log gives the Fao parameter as 4.5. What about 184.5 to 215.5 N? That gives 13.6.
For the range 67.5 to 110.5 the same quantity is 17.1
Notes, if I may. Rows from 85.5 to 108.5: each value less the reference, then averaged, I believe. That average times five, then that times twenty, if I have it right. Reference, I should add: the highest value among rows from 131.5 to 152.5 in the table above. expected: -35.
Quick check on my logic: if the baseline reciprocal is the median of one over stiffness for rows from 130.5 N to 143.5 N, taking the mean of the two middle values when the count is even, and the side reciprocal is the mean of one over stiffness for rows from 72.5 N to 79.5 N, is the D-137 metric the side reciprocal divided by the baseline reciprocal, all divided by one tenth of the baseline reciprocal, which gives 24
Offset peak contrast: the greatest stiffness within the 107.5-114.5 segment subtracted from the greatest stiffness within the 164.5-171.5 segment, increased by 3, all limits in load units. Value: 4.1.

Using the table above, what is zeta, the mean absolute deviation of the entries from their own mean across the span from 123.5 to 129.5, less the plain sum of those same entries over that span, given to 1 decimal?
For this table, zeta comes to -14.6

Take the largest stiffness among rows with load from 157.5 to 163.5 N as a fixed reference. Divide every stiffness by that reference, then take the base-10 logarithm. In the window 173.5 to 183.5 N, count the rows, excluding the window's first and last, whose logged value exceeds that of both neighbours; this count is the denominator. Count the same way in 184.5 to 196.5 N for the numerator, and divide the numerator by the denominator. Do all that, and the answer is 1.5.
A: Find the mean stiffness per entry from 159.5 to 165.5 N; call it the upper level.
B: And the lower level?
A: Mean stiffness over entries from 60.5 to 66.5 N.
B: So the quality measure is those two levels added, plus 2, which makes 7.1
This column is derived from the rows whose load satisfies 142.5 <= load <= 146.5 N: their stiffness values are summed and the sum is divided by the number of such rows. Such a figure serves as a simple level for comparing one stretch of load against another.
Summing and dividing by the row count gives 2.48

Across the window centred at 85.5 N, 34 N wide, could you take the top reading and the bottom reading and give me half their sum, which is 2.59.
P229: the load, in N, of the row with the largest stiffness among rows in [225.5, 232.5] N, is 226.0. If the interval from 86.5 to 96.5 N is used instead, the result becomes 88.0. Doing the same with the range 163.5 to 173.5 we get 171.0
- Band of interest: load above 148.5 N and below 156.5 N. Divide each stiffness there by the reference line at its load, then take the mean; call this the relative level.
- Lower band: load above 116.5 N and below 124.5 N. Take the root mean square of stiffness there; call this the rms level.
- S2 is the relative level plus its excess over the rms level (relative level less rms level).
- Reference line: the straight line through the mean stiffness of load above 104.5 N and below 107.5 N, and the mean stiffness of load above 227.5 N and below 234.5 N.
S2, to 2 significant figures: -0.11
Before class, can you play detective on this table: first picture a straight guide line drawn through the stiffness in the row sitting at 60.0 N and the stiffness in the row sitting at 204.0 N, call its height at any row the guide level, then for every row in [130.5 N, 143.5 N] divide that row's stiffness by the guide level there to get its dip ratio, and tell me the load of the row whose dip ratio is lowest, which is 132.0 N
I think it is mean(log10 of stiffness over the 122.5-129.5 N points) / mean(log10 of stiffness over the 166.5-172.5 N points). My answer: 0.82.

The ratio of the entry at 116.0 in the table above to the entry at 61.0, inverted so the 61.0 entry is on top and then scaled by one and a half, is 2.00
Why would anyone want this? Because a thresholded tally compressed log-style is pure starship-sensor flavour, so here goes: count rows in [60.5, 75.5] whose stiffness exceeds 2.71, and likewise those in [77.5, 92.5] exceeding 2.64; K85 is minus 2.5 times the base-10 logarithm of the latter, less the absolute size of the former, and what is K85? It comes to -3.5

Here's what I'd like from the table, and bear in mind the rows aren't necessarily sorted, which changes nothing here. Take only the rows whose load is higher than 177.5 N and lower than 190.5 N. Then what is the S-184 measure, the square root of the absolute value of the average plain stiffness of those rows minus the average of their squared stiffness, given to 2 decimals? 2.09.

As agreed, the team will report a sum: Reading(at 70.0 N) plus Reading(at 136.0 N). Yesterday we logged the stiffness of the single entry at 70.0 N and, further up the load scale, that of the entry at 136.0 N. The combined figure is 5.31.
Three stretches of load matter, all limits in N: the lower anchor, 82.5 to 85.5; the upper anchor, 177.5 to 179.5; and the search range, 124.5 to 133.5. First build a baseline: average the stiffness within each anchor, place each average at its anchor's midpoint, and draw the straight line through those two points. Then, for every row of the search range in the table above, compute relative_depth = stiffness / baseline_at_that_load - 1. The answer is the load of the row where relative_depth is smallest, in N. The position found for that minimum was 132.0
